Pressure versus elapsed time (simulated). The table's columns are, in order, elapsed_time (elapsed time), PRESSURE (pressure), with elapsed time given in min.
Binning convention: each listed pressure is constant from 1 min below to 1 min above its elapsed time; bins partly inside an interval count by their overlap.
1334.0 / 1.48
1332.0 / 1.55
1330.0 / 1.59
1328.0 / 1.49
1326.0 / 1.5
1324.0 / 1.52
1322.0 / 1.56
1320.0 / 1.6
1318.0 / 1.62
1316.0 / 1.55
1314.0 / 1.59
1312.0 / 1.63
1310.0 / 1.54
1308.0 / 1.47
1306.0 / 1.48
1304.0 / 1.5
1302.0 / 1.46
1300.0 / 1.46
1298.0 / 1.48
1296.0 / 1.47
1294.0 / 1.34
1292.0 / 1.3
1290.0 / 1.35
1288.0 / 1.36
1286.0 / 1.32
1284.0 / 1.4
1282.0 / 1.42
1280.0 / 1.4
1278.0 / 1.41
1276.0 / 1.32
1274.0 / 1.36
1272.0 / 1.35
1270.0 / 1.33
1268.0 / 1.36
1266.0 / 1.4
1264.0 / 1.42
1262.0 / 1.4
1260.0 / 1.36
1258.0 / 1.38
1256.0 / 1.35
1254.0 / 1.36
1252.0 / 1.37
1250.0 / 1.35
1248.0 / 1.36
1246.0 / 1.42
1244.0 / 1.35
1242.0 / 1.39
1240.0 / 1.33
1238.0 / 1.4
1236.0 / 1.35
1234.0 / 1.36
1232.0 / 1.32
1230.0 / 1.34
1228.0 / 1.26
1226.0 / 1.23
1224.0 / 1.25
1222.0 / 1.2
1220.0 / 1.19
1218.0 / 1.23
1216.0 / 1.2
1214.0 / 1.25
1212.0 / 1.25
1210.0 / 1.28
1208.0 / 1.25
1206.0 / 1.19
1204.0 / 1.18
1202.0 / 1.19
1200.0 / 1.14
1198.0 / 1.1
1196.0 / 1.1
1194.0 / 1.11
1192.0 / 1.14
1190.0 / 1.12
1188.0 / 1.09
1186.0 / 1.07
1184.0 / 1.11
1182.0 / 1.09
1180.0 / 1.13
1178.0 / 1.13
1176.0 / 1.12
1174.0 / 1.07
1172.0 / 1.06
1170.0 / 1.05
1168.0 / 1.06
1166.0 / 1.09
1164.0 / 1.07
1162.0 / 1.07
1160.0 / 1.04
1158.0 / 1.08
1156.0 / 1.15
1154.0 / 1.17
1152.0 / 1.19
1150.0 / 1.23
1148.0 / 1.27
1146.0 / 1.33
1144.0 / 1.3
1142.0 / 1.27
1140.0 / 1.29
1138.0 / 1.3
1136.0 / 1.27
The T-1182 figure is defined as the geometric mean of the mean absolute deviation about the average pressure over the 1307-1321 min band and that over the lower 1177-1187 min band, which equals 0.030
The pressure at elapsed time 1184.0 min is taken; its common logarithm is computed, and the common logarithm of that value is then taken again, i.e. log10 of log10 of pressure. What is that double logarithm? -1.34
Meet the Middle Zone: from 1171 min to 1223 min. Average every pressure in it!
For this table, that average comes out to 1.15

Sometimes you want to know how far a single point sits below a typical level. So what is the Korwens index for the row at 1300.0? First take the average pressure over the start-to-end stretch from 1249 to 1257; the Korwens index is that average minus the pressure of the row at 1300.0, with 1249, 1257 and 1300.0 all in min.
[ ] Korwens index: -0.1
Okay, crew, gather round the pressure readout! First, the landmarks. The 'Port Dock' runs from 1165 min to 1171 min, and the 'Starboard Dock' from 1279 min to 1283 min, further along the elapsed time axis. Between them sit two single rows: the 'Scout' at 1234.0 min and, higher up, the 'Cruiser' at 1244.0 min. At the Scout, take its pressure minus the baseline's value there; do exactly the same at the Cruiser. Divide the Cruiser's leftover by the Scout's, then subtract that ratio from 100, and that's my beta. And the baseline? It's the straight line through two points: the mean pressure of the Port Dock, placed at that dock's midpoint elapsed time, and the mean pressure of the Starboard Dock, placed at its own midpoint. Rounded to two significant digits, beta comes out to 99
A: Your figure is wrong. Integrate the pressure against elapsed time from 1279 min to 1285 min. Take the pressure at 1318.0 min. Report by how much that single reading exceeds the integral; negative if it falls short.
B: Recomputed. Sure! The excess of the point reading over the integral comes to -6.82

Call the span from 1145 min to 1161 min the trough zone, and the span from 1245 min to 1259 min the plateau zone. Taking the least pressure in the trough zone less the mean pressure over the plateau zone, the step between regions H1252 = -0.33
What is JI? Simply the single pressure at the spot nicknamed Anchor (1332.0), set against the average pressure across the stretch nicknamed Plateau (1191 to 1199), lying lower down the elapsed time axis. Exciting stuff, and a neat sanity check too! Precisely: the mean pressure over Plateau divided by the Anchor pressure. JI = 0.72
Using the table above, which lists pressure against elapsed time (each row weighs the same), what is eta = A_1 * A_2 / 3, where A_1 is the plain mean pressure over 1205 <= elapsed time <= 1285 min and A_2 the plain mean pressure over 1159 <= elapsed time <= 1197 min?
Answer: 0.48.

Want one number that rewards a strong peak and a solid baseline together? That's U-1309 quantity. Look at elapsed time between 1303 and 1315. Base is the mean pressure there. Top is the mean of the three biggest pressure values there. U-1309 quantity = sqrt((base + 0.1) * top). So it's 1.61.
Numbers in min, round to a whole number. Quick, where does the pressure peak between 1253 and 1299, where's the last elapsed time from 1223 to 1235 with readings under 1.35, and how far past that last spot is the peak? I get 66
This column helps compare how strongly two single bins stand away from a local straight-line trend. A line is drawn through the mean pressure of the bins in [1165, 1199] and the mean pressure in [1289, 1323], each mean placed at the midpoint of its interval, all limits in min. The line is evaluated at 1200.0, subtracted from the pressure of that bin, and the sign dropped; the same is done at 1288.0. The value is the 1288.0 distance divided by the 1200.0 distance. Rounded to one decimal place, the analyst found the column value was 5.4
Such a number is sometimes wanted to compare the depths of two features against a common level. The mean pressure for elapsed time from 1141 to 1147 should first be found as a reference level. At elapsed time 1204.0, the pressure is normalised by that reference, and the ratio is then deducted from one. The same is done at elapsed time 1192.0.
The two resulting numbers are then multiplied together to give 0.011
